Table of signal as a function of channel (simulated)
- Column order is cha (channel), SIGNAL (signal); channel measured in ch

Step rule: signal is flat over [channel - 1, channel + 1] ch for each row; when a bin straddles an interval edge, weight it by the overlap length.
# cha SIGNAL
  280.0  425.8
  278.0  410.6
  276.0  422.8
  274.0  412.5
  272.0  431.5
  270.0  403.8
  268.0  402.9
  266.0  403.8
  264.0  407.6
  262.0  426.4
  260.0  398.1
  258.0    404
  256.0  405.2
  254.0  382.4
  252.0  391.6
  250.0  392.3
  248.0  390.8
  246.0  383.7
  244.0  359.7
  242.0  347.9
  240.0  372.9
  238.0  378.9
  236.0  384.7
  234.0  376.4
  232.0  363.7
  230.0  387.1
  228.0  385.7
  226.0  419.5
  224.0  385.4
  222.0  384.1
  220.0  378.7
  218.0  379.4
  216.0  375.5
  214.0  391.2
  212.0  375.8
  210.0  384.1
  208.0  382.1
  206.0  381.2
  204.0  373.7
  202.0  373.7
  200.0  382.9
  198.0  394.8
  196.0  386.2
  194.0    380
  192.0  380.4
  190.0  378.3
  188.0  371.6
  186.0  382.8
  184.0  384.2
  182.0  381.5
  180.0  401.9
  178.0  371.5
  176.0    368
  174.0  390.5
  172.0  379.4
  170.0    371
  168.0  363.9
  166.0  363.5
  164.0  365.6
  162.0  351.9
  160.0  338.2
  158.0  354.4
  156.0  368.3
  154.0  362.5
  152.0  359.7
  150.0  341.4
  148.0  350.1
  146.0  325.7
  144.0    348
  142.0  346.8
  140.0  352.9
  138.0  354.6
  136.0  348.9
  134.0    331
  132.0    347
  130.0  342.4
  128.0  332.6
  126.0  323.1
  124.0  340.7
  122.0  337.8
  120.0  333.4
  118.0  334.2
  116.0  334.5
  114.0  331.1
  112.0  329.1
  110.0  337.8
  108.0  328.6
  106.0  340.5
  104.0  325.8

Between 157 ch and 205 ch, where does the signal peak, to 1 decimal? 180.0 ch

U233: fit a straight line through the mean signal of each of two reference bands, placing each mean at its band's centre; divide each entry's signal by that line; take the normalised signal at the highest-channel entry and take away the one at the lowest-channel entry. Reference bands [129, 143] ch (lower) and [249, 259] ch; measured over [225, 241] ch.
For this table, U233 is -0.14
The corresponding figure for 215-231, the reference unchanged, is 0.02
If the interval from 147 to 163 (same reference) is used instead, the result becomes -0.01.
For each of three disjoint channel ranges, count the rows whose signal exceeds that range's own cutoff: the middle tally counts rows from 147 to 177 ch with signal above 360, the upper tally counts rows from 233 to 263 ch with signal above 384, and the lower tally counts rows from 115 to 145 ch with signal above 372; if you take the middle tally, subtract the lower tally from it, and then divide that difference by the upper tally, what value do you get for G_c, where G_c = 1.1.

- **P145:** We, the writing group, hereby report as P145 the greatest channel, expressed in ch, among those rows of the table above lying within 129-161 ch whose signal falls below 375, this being 160.0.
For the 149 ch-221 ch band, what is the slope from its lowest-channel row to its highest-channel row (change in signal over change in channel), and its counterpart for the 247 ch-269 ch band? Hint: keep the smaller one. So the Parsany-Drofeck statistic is 0.53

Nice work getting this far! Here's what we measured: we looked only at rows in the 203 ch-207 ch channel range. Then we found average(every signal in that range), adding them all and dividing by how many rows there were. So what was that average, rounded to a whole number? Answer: 377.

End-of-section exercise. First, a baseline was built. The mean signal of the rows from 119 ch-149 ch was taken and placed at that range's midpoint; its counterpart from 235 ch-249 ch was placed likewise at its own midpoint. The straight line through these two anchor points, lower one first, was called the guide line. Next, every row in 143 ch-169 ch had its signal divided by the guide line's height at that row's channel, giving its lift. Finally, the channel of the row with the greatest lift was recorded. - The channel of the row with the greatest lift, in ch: 156.0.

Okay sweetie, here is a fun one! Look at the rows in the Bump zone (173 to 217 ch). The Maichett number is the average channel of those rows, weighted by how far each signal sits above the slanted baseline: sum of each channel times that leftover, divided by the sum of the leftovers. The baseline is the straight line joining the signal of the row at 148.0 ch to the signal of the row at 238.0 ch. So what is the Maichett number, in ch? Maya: 191.6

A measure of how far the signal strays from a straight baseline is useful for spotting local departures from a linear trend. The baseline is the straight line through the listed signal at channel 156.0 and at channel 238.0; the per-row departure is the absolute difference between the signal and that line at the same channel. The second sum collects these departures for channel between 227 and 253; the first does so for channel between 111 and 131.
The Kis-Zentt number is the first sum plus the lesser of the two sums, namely 434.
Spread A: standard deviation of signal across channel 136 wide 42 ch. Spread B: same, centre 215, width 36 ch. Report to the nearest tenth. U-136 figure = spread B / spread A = 1.0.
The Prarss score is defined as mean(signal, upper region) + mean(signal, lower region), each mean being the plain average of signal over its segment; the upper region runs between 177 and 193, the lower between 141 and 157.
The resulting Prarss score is 732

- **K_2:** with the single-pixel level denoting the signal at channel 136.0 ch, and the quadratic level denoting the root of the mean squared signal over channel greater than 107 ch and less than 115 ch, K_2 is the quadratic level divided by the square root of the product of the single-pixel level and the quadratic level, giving 0.97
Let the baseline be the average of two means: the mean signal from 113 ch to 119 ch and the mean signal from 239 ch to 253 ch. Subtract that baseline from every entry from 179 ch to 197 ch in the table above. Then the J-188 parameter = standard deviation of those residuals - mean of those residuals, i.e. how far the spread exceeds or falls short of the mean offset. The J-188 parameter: -20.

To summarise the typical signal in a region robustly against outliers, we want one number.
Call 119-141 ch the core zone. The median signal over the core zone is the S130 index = 341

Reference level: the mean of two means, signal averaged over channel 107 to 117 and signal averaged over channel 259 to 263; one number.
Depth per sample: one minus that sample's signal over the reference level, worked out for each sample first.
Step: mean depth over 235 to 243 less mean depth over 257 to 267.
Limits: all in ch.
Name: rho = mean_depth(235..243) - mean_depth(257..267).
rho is 0.10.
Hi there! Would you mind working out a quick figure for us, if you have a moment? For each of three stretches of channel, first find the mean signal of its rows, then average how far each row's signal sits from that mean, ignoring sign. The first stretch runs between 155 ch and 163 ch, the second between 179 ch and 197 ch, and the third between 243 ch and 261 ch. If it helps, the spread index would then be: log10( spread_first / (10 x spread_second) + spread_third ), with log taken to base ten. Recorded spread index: 0.99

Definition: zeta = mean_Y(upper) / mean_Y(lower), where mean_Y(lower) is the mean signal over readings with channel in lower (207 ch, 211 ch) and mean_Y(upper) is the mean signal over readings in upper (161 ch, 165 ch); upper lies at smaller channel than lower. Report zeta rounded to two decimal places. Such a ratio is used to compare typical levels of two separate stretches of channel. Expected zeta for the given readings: 0.94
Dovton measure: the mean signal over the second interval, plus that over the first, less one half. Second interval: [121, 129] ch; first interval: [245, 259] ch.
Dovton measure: 726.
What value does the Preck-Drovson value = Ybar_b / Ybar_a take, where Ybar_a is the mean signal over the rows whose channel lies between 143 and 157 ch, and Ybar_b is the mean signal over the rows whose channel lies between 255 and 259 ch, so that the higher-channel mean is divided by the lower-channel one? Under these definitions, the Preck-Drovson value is 1.15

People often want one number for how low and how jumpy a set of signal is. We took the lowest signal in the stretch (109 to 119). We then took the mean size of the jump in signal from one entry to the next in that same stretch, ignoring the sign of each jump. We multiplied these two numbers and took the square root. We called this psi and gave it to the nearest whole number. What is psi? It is 34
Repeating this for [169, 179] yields 65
